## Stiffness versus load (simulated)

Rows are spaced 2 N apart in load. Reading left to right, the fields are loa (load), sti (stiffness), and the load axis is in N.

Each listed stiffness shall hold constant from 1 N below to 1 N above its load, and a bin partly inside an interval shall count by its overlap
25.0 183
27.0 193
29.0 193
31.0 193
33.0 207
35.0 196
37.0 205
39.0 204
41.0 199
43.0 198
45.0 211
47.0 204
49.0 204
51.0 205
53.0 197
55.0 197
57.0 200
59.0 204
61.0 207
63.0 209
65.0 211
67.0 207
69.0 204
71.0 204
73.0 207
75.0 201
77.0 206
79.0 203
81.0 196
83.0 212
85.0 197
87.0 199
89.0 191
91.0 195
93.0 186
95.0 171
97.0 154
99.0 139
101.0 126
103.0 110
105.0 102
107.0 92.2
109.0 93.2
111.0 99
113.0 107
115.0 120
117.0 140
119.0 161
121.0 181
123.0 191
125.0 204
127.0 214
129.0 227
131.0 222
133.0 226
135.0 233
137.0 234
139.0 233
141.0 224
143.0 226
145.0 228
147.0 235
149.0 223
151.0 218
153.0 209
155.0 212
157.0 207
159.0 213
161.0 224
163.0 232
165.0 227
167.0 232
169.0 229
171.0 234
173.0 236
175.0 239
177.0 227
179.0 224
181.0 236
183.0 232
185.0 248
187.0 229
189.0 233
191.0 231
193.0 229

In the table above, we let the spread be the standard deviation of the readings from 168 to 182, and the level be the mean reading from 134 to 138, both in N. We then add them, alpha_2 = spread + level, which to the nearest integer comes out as 239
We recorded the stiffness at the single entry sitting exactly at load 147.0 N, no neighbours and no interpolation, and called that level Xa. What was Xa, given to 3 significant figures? 235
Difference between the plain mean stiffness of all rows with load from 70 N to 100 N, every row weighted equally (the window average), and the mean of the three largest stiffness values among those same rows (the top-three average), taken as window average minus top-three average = -18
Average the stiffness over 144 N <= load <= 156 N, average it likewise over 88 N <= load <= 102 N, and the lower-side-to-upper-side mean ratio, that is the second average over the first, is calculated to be 0.75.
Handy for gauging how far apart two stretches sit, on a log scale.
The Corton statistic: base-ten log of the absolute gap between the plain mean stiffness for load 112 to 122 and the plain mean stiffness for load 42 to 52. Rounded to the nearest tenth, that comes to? 1.8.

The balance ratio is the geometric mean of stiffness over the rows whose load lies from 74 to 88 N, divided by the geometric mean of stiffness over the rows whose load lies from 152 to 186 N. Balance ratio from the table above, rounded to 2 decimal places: 0.89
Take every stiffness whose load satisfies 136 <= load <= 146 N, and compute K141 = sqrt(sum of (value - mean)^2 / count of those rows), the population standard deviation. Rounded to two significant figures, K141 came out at 3.9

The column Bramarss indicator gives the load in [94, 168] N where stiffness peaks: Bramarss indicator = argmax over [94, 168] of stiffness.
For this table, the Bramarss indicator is 147.0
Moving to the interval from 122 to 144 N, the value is 137.0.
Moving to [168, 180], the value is 175.0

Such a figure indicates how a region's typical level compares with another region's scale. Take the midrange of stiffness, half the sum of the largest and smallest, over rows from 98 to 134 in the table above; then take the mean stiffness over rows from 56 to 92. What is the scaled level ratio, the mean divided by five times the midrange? 0.254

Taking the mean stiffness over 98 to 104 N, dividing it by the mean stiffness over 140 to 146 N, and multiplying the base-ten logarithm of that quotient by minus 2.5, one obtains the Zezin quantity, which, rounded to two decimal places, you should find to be 0.64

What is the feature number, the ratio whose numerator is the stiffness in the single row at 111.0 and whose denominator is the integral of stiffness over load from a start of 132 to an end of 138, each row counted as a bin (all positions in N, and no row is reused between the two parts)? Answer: 0.071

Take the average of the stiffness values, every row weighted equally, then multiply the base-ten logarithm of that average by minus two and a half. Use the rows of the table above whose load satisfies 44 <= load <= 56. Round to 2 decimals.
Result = -5.77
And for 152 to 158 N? -5.80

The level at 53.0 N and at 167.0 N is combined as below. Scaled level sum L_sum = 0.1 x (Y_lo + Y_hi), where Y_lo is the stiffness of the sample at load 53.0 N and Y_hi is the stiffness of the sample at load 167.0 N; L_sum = 42.9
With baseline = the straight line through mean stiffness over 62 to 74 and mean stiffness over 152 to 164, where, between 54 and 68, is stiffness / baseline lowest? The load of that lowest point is 55.0 N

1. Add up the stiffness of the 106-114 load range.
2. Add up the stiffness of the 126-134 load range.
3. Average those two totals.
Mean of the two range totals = 640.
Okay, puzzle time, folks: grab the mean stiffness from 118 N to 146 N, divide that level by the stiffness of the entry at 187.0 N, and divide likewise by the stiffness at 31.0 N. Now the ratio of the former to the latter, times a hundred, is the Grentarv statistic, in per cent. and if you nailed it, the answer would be 84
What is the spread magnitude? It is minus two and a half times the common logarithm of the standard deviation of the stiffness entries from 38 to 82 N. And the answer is -1.6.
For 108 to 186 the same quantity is -4.0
